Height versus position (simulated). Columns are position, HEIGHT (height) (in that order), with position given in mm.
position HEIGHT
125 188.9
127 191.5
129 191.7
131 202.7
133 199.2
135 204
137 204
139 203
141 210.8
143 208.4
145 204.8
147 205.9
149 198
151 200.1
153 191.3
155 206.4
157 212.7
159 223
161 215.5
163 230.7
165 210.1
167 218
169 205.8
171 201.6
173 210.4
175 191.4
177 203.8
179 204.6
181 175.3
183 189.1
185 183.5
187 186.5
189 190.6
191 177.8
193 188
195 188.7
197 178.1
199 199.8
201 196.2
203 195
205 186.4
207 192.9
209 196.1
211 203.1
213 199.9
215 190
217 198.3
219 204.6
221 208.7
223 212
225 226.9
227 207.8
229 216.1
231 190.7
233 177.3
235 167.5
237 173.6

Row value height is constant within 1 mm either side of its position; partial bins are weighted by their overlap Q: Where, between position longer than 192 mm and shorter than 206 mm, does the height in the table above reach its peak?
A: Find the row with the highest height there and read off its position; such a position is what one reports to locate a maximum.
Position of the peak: 199 mm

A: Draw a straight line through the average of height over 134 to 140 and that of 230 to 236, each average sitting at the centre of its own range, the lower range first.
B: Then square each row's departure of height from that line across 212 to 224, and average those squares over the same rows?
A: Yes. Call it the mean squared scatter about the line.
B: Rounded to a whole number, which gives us 457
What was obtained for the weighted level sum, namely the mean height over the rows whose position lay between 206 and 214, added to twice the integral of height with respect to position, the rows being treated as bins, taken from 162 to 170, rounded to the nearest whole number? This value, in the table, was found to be 3656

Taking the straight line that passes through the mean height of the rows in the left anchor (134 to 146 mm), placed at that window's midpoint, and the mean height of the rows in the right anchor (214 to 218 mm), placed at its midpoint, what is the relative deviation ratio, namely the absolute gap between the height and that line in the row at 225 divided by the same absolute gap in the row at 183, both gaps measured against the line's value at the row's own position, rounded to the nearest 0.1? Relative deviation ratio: 3.4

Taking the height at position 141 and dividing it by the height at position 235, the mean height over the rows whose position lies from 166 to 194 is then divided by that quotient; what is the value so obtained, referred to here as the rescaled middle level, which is 155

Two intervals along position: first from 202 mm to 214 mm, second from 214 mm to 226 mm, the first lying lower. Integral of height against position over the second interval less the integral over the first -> 134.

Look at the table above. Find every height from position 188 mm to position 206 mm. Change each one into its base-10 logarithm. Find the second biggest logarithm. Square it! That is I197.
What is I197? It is 5.26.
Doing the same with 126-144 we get 5.38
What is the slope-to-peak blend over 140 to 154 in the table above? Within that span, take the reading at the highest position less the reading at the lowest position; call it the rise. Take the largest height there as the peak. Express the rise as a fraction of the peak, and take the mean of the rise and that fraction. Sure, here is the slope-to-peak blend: -10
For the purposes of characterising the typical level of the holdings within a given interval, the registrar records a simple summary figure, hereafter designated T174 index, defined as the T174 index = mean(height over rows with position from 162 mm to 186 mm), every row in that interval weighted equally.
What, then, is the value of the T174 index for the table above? 202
